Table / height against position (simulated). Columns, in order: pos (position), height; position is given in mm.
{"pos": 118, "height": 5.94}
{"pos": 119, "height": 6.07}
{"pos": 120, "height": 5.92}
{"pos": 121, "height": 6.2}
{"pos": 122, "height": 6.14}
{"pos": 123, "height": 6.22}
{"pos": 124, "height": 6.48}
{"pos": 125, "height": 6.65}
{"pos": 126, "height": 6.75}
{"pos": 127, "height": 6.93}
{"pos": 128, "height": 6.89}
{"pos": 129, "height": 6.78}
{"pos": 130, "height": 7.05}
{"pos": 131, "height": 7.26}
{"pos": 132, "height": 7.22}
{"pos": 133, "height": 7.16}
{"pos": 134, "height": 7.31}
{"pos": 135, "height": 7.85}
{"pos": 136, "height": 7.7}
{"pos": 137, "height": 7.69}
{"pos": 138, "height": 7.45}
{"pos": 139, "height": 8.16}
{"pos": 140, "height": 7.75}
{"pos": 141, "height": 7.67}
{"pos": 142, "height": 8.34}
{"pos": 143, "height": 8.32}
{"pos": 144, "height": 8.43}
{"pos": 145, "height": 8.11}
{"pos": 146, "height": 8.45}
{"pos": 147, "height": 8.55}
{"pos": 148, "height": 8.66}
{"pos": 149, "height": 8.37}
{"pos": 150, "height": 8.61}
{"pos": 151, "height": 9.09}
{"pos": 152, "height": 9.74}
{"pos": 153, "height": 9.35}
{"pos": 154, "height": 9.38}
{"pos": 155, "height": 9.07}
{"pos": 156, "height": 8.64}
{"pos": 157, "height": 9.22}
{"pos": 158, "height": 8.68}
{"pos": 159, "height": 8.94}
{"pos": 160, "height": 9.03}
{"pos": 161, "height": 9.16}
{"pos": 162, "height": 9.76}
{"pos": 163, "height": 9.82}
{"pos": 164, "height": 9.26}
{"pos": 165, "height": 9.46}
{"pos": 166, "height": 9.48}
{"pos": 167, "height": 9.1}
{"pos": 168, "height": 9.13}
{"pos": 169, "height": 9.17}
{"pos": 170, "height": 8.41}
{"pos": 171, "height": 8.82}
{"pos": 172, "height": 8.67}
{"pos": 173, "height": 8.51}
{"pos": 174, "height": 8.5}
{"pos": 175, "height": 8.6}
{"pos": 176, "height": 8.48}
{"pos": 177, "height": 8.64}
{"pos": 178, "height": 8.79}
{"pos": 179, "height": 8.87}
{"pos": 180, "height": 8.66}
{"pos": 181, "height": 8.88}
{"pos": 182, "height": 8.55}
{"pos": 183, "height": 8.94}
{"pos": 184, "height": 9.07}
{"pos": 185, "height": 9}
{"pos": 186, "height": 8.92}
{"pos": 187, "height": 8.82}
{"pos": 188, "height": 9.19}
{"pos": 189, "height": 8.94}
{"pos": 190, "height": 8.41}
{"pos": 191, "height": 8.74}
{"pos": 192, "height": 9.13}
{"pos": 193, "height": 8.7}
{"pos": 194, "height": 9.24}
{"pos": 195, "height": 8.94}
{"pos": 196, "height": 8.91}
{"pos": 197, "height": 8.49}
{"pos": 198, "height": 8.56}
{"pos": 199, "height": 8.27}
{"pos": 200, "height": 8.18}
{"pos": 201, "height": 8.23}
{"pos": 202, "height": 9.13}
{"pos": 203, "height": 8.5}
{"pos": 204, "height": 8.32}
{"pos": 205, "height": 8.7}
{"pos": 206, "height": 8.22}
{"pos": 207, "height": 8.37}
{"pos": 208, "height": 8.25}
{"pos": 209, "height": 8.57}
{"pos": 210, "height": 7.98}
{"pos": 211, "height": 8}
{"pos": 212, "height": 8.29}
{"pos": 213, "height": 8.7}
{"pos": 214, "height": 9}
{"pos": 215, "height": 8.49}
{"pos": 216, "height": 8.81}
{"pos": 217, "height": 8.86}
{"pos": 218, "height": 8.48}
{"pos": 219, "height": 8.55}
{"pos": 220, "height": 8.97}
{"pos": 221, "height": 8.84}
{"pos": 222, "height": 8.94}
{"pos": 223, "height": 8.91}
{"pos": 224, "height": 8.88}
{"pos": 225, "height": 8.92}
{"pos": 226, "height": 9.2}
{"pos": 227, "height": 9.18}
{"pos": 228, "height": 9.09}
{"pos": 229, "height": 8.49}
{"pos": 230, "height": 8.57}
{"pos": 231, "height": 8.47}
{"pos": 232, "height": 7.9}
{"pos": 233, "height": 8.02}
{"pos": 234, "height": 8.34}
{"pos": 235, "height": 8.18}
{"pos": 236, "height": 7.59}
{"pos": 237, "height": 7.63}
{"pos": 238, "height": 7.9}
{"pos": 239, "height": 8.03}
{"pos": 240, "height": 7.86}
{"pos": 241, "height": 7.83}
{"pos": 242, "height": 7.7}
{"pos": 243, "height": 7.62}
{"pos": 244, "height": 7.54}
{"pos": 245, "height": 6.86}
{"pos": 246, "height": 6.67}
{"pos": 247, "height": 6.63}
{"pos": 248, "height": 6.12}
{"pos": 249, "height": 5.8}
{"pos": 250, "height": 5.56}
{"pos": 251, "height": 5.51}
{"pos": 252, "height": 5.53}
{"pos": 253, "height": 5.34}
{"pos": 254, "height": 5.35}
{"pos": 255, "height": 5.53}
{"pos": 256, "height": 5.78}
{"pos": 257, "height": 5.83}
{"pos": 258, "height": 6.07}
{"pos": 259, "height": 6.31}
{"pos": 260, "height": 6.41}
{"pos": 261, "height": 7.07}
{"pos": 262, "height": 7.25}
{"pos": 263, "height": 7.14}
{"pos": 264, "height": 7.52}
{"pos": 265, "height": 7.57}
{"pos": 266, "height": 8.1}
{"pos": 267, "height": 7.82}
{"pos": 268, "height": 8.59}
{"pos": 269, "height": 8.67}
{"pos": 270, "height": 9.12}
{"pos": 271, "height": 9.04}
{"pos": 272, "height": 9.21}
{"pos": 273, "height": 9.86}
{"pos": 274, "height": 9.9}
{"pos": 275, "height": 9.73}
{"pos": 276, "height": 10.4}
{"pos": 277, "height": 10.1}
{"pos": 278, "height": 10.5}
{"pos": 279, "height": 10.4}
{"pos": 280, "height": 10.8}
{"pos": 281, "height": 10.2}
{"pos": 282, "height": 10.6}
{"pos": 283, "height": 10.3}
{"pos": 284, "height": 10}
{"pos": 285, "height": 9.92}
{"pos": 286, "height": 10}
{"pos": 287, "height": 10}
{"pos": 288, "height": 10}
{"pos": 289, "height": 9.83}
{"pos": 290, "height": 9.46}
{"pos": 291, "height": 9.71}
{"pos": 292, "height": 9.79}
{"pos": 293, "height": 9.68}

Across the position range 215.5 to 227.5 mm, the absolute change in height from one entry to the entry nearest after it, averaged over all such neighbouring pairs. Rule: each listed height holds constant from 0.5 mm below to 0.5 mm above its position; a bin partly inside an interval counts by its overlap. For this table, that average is 0.14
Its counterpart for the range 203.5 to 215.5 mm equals 0.32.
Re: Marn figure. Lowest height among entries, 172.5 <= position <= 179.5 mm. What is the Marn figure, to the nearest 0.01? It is 8.48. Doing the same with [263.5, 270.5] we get 7.52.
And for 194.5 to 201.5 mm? 8.18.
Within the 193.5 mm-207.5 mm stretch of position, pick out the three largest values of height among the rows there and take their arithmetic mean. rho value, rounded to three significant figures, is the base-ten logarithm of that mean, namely 0.959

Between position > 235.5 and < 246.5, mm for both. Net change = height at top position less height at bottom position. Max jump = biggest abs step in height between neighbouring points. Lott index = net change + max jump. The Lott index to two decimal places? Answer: -0.24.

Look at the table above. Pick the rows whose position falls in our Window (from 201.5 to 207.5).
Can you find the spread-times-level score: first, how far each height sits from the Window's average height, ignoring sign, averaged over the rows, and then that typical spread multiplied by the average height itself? 2.1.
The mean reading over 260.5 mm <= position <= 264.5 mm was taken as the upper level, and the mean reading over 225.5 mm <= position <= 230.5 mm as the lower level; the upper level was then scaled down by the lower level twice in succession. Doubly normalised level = 0.091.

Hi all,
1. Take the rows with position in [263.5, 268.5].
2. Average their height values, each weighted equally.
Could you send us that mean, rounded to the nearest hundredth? 7.92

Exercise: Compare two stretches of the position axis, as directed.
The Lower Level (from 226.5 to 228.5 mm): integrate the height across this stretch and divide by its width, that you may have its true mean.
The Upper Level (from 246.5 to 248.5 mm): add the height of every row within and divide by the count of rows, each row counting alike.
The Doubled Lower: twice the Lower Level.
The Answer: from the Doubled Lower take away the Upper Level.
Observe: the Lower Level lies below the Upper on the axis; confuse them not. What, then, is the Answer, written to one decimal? 11.9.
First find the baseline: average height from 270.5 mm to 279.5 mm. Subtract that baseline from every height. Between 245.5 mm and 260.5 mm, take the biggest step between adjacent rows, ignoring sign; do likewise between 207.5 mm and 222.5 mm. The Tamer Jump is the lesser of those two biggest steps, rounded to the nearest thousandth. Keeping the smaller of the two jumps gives 0.510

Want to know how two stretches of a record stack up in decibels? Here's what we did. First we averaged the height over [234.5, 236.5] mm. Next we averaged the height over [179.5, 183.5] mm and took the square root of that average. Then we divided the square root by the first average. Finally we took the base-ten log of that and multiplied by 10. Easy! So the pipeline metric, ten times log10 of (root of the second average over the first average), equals -4.3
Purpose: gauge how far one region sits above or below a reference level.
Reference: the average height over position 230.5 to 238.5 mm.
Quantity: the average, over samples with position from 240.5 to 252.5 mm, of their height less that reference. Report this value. -1.4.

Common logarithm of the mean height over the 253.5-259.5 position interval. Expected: 0.764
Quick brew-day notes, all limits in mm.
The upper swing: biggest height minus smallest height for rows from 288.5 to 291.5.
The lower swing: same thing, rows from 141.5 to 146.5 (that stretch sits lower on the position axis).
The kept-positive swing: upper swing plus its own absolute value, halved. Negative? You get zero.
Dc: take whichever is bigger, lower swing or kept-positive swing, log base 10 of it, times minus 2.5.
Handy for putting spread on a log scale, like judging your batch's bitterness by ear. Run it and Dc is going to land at 1.1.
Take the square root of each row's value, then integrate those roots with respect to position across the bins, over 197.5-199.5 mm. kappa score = 5.80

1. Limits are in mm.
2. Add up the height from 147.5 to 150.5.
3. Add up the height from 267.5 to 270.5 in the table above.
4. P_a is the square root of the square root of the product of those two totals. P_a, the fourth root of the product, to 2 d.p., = 5.10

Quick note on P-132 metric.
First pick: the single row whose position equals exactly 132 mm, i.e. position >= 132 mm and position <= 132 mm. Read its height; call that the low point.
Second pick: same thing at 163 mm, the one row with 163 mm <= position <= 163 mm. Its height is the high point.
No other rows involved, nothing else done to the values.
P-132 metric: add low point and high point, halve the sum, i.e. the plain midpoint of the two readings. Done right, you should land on 8.5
